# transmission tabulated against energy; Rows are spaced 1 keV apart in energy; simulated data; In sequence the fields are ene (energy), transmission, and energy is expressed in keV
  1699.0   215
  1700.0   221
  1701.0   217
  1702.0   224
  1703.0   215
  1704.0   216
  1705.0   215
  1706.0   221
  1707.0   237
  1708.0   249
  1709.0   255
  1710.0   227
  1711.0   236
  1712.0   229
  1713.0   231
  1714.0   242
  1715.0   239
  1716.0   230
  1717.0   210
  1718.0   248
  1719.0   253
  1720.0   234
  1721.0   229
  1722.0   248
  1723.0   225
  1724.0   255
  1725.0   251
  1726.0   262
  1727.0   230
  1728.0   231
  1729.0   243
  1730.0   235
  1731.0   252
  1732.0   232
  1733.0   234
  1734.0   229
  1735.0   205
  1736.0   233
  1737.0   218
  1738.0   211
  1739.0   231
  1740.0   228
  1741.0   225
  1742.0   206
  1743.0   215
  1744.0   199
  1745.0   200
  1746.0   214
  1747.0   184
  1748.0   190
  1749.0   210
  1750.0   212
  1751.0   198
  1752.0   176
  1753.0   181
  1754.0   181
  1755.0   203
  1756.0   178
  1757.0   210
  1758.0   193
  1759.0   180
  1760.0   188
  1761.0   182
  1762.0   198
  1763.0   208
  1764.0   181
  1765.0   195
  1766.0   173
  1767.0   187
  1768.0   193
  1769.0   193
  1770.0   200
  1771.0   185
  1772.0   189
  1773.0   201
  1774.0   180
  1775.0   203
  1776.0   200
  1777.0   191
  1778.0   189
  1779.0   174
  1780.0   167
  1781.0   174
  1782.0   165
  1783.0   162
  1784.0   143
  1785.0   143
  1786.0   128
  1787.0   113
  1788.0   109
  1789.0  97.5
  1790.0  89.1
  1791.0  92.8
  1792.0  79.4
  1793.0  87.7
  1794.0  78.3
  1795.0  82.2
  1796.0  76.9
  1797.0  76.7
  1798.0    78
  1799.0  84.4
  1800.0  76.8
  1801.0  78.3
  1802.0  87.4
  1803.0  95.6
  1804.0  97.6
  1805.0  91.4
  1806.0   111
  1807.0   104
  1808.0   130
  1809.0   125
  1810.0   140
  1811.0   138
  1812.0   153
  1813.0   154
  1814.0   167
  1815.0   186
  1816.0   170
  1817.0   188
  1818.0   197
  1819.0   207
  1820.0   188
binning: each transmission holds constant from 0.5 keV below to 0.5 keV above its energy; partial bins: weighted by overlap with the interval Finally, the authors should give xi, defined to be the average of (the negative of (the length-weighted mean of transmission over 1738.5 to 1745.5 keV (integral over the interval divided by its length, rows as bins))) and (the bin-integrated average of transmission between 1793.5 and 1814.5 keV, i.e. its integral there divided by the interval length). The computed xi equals -54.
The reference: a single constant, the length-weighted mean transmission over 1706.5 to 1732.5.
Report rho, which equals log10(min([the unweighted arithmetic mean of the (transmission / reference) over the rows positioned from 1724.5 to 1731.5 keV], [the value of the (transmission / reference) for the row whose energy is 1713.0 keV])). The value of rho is 0.0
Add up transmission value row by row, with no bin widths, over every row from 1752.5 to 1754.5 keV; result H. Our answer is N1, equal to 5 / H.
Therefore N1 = 0.0138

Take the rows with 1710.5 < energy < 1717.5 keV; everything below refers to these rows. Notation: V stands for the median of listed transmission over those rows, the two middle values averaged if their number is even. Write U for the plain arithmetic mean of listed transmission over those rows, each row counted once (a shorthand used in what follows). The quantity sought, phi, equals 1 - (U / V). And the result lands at 0.00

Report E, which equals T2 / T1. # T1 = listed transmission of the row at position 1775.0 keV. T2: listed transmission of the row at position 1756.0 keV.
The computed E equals 0.9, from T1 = 203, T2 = 178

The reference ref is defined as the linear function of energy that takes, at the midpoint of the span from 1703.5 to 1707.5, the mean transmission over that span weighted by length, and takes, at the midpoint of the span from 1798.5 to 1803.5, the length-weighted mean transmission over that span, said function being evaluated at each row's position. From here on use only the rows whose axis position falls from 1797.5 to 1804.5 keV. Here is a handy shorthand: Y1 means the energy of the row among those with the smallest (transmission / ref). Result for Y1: 1798.0 keV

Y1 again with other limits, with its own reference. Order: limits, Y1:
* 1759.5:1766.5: 1761.0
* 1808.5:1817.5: 1809.0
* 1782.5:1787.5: 1787.0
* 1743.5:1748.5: 1747.0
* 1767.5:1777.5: 1771.0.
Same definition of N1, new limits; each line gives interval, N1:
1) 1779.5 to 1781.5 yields 0.0147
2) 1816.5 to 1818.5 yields 0.0130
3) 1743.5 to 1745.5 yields 0.0125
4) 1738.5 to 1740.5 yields 0.0109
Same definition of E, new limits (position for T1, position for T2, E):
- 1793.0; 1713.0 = 2.6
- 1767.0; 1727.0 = 1.2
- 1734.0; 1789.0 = 0.4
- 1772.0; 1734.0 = 1.2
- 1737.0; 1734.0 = 1.1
